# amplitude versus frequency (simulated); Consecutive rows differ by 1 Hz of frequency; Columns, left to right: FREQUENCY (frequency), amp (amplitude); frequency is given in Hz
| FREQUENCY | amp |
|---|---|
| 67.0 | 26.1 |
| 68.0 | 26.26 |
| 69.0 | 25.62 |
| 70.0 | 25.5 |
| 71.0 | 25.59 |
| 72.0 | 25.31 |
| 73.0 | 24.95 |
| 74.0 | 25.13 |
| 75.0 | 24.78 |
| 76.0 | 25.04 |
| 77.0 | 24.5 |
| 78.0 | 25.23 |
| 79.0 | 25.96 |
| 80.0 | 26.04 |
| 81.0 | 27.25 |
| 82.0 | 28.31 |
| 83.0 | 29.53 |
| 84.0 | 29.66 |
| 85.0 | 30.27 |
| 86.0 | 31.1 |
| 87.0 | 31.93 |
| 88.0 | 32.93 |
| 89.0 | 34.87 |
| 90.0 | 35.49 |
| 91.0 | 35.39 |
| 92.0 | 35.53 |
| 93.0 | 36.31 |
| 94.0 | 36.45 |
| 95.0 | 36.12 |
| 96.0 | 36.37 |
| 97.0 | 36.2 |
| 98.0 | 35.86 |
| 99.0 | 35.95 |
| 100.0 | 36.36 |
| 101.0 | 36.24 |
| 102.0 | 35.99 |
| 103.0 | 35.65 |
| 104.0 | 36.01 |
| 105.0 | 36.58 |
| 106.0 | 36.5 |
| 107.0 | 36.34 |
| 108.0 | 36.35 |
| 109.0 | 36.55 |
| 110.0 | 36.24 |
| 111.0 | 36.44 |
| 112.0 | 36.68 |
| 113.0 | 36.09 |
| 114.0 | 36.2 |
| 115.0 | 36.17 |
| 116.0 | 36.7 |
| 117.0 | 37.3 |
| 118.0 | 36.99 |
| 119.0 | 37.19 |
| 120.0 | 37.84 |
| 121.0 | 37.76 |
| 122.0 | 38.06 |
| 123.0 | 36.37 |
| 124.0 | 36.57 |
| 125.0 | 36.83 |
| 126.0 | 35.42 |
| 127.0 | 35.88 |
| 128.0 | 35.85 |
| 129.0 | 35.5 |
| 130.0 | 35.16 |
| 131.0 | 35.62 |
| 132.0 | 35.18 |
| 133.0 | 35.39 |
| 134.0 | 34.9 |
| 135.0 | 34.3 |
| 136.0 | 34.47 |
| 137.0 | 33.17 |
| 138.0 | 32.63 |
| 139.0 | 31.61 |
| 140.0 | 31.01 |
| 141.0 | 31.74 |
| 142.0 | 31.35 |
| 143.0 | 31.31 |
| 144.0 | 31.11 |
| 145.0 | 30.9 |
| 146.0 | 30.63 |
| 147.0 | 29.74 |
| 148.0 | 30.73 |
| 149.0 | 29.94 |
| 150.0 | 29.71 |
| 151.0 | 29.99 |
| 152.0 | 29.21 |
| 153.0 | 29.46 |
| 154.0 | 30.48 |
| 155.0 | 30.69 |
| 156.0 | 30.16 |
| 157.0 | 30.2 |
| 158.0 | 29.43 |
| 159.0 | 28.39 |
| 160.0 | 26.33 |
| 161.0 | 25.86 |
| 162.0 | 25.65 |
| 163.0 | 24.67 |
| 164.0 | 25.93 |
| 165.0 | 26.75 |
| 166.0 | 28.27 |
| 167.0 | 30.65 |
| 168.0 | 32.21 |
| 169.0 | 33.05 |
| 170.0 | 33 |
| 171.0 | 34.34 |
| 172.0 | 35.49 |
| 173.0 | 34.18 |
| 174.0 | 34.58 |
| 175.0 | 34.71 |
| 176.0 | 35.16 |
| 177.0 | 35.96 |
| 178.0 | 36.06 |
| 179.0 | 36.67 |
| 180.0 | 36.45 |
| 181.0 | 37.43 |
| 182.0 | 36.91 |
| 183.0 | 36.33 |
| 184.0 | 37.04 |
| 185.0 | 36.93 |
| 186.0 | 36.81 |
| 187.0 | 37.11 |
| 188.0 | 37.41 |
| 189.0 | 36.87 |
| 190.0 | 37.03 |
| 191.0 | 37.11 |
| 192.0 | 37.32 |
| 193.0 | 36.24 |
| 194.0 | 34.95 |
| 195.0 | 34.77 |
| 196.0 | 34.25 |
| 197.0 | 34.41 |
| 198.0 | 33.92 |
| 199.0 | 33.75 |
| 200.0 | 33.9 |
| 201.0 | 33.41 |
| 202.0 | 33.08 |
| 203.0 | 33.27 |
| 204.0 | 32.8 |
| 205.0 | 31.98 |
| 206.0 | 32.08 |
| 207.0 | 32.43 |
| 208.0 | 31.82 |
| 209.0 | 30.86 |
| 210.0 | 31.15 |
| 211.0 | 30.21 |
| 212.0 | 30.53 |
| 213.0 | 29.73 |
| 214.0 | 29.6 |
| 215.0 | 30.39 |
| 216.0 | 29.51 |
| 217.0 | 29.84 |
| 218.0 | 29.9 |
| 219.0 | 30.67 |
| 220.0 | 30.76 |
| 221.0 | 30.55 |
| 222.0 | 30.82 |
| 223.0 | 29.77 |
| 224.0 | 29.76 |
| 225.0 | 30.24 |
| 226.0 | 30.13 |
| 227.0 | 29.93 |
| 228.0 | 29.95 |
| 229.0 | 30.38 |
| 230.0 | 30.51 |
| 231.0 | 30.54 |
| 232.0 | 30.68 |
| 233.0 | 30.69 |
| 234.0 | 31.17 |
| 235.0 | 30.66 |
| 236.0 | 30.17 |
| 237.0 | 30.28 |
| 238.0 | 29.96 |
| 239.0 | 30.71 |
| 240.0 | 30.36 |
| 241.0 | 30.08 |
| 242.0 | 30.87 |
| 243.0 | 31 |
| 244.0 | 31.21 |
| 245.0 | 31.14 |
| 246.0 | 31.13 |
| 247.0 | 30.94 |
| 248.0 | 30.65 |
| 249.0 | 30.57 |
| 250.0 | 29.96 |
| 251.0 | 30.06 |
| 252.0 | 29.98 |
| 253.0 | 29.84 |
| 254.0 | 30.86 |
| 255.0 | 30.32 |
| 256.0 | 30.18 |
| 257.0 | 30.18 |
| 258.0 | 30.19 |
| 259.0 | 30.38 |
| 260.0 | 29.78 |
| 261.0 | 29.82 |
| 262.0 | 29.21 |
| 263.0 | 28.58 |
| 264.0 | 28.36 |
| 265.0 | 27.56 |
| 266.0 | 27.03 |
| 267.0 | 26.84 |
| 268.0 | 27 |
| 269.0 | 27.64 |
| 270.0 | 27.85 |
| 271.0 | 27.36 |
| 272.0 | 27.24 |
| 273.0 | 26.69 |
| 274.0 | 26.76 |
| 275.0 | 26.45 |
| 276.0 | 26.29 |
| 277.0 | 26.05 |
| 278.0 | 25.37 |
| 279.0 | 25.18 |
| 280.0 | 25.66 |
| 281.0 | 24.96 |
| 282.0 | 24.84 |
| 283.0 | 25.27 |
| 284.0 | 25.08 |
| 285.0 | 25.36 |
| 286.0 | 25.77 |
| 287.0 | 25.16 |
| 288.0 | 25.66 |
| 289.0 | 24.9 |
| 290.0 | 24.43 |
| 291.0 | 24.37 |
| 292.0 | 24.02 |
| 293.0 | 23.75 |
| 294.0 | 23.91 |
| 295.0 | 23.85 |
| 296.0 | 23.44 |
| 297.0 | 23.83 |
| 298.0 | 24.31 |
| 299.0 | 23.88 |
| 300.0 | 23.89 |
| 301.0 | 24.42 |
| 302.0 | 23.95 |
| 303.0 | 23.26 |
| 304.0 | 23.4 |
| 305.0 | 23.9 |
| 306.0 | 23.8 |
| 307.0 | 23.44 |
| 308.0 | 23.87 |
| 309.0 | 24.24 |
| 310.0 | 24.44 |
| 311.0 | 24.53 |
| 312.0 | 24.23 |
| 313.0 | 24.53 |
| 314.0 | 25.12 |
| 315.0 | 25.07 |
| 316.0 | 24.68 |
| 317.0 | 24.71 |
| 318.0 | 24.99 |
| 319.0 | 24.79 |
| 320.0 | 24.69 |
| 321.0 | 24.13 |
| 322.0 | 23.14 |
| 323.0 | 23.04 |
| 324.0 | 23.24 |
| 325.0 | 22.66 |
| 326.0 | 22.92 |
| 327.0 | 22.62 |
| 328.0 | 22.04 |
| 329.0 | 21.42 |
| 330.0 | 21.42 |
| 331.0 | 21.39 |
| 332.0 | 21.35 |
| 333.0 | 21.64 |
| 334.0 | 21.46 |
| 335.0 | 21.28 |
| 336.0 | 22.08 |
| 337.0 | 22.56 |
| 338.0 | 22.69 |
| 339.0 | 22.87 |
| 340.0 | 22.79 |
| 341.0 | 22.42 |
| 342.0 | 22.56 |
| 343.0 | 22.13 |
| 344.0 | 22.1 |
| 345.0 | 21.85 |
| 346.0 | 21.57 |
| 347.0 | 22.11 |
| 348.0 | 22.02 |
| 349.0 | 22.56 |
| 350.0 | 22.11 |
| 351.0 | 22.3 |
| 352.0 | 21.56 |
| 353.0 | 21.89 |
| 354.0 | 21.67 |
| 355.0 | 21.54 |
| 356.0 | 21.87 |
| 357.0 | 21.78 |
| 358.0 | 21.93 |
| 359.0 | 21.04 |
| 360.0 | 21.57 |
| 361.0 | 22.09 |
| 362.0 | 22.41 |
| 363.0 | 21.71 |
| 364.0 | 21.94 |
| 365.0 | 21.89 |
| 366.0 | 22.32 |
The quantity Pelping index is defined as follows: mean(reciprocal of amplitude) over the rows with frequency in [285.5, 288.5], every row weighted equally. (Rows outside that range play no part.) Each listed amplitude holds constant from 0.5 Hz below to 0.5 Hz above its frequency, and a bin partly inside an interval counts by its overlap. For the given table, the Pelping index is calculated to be 0.039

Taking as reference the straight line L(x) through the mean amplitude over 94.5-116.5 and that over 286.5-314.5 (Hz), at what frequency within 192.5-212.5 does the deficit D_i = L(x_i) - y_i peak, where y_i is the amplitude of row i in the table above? 211.0 Hz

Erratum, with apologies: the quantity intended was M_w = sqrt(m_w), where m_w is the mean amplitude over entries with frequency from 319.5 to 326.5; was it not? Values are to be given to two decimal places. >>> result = 4.84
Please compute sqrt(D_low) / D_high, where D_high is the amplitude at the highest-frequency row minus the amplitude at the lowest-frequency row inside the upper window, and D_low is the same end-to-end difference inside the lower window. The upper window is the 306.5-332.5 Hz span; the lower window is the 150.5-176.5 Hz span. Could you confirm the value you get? -1.1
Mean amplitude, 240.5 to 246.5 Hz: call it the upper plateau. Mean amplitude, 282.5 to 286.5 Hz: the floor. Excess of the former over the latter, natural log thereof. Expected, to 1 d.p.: 1.7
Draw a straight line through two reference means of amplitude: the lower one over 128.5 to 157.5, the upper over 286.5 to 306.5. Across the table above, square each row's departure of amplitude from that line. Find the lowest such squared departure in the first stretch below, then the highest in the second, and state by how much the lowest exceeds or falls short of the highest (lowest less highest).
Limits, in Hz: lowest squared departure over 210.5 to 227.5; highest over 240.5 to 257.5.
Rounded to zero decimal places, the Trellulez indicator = -19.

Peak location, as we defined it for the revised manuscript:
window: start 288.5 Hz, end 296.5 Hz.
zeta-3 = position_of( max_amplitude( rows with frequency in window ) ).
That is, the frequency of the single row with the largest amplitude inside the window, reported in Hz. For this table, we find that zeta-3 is 289.0 Hz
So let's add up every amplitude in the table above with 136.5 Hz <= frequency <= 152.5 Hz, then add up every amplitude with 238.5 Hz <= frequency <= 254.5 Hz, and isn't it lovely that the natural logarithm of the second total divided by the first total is 0.0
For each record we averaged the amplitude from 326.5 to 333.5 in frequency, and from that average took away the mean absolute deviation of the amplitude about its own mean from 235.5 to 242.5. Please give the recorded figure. 21.4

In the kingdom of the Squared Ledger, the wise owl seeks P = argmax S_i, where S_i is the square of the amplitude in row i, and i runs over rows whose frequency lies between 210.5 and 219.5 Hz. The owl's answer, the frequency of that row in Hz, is 219.0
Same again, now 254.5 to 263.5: 259.0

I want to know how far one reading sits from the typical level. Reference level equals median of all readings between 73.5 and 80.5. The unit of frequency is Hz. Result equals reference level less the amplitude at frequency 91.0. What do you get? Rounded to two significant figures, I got -10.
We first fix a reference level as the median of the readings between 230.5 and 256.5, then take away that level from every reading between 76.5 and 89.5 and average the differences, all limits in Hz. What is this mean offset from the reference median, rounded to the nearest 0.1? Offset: -1.6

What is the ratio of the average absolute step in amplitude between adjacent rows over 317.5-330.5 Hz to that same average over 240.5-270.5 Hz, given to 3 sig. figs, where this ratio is 1.18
